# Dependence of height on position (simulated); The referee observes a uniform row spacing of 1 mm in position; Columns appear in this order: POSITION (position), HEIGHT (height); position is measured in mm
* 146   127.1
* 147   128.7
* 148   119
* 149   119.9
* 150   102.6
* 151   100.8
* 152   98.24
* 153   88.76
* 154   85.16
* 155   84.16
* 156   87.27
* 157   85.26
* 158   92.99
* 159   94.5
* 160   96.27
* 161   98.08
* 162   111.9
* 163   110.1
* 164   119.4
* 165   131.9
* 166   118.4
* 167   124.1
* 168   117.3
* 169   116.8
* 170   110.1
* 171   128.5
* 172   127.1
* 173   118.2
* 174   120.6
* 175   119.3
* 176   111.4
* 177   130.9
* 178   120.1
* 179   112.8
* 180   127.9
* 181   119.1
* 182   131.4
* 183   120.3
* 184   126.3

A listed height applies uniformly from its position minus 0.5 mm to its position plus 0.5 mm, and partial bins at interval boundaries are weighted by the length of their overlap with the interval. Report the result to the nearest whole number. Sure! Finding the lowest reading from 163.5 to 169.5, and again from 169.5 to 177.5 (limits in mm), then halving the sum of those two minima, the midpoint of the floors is 113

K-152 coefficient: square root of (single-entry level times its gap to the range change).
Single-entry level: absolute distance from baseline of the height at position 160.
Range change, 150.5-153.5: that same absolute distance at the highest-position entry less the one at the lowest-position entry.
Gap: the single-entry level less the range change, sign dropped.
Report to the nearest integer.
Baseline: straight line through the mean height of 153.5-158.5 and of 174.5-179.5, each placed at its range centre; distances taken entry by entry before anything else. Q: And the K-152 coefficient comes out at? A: 8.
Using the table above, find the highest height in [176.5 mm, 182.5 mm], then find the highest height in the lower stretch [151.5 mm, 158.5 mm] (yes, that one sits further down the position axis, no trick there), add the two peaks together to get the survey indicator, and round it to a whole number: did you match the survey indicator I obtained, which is 230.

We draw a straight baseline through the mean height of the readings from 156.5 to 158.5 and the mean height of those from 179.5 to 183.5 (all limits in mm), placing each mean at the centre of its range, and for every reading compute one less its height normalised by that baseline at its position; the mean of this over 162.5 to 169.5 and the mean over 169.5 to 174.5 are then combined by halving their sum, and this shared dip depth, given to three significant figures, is -0.135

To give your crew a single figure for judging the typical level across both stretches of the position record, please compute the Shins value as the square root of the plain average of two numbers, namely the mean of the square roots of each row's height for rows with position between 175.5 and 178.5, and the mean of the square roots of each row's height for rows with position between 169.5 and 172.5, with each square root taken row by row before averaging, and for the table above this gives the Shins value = 3.32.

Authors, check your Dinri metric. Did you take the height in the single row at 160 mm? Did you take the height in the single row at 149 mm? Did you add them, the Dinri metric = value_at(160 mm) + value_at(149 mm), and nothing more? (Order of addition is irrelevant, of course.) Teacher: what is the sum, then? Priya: 216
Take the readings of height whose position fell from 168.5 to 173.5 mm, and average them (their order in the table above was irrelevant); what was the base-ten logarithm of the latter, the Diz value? 2.08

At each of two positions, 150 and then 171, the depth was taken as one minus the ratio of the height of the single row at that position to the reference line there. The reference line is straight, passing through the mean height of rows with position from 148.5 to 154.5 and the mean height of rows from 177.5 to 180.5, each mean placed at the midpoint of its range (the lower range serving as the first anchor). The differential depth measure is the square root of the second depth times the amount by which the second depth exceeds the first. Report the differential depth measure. 0.100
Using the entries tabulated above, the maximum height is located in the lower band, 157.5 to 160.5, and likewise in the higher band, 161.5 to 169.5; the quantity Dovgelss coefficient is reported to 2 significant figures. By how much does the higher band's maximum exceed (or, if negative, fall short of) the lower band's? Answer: 36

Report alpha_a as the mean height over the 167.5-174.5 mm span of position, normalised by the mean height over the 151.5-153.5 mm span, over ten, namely 0.128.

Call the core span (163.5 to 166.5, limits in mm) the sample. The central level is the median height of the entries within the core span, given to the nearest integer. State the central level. 119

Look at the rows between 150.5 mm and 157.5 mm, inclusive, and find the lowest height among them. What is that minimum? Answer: 84.16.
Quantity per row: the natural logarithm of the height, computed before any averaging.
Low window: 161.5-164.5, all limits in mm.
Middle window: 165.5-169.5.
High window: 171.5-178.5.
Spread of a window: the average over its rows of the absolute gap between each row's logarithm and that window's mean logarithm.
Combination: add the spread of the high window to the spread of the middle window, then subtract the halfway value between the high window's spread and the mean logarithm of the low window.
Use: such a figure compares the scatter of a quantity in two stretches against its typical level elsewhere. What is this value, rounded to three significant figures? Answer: -2.33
